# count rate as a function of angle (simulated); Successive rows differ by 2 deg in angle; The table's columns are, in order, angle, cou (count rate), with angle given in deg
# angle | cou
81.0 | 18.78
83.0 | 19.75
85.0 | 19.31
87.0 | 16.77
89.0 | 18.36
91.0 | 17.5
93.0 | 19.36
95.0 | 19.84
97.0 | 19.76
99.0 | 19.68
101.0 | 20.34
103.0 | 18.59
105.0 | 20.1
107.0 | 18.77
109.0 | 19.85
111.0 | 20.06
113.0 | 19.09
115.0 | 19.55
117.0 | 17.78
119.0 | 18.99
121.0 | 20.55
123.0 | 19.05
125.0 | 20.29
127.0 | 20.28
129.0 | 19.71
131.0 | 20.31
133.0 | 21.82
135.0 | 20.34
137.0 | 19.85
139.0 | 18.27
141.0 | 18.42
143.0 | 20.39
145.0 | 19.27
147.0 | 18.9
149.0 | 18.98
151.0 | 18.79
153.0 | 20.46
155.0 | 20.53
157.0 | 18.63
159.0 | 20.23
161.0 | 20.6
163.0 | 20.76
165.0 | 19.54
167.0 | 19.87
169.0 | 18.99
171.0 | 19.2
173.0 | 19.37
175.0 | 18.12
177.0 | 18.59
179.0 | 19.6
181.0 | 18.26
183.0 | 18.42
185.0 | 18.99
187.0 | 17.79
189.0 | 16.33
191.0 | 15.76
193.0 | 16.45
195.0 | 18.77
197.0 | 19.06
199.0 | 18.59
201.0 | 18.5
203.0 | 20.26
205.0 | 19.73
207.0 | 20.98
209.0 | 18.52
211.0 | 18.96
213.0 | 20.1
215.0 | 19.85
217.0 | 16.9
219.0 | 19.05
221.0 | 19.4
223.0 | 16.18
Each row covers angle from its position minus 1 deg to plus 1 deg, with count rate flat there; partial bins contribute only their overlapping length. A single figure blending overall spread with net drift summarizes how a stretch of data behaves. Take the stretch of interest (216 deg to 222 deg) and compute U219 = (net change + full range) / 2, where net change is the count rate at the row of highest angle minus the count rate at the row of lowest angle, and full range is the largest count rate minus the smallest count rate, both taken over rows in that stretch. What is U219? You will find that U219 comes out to 2.5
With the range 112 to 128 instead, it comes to 2.0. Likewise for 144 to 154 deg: 1.4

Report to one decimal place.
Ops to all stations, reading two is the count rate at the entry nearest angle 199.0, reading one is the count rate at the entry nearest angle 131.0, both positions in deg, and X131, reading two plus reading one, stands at 38.9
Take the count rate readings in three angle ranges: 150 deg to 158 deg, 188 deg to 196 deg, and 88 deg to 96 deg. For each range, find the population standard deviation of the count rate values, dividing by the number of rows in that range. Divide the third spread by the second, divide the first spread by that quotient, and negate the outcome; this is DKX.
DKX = -1.1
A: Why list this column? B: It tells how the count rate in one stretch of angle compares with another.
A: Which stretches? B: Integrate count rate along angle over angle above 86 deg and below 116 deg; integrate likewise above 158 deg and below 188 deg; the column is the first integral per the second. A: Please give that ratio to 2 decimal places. 1.00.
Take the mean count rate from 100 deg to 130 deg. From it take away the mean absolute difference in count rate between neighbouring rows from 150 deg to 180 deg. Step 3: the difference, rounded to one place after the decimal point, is 18.7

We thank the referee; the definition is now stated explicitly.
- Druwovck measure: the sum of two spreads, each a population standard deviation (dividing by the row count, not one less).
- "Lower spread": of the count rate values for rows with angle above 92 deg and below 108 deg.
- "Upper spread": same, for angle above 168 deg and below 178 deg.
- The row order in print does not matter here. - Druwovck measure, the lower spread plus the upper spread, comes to 1.02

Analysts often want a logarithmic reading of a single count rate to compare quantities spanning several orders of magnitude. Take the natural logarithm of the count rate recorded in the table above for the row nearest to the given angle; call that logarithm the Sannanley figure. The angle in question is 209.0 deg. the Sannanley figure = 2.92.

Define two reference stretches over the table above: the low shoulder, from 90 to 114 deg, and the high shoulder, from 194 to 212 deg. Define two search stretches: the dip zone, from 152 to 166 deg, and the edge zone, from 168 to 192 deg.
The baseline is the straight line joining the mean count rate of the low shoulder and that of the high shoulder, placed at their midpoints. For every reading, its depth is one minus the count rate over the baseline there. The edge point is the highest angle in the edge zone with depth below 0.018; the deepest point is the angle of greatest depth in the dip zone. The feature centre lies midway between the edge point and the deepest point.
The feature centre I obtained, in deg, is 171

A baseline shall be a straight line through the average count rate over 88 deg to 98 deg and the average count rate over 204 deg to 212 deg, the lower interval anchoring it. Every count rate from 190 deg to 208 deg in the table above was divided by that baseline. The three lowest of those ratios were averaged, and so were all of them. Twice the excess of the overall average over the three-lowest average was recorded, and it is 0.18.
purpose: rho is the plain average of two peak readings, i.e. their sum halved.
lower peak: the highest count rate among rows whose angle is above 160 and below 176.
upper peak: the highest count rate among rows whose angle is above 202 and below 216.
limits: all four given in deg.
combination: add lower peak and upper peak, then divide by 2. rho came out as 20.9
